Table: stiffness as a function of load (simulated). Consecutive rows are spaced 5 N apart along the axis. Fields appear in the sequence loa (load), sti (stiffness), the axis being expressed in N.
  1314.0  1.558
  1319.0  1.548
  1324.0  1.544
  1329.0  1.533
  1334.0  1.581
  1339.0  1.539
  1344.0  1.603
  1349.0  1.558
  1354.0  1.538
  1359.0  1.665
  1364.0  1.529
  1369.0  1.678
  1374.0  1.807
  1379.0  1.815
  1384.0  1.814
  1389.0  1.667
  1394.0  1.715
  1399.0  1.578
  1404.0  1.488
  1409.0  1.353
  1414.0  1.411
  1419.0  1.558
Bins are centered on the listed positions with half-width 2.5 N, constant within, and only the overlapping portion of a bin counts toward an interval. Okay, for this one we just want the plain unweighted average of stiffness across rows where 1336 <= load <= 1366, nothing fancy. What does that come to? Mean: 1.57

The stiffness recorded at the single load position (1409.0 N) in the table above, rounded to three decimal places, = 1.353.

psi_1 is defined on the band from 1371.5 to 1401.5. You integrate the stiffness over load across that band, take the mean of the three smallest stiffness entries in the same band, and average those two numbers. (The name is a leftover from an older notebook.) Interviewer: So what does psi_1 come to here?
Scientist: 27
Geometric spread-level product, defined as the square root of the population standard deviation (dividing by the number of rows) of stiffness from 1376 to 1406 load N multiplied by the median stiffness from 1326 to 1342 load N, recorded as 0.43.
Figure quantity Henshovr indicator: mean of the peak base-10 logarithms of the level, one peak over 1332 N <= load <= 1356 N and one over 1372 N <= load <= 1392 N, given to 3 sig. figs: 0.232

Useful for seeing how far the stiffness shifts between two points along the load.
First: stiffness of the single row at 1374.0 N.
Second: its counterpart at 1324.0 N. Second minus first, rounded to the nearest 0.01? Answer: -0.26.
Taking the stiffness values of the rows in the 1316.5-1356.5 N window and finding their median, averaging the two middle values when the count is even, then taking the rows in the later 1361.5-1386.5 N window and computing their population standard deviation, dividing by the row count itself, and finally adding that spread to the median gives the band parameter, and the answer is 1.66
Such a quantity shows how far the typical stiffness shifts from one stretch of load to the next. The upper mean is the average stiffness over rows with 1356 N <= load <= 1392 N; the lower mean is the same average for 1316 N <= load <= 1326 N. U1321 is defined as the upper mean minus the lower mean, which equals 0.16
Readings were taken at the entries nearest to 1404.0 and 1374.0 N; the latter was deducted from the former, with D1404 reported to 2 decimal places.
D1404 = -0.32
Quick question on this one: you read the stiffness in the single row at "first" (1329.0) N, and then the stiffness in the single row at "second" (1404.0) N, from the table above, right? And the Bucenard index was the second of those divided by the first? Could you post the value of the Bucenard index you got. 0.97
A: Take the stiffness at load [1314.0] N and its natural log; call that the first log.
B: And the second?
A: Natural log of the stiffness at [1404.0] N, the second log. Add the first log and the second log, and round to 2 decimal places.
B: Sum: 0.84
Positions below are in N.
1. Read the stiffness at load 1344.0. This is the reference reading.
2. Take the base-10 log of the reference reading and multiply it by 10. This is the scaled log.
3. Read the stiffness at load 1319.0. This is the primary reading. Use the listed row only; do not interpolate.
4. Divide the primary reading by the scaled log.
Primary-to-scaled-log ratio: 0.76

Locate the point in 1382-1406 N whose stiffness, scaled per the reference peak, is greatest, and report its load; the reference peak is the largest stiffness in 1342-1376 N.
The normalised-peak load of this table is 1384.0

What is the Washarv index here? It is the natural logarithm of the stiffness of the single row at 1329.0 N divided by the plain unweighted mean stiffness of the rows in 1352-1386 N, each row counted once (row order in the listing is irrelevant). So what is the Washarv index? -0.099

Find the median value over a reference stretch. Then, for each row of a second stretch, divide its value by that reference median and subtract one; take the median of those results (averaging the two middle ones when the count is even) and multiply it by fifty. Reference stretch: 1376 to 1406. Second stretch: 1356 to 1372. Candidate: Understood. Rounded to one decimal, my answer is -0.8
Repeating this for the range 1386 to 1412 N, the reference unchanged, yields -3.3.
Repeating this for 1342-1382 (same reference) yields -1.7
